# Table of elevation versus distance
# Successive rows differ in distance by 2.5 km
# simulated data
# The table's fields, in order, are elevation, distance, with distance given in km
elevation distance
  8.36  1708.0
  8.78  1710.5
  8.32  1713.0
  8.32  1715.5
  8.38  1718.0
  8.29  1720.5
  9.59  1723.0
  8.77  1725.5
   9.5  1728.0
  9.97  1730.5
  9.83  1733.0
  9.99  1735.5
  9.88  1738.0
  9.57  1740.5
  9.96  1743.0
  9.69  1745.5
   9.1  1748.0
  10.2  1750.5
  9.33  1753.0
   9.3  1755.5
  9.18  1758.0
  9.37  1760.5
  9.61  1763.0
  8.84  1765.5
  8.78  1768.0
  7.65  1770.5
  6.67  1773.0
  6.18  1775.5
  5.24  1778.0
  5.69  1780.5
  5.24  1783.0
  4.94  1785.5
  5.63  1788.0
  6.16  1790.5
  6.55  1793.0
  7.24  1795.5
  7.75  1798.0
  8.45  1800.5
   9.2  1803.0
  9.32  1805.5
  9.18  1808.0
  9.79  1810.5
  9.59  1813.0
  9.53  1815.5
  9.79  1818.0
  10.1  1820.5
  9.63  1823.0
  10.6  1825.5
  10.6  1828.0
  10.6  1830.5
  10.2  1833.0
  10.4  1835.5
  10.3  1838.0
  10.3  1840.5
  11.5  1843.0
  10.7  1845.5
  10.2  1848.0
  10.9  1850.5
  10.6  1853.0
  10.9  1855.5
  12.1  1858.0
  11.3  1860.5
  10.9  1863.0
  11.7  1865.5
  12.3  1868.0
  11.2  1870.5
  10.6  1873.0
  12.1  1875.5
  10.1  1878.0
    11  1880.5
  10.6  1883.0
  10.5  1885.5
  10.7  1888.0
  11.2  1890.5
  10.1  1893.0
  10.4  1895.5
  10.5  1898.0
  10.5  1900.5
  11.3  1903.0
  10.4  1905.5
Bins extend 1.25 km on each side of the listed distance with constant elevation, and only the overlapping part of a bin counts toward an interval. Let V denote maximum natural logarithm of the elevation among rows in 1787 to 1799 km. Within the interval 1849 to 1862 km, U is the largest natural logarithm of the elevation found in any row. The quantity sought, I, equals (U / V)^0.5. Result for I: 1.10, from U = 2.49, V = 2.05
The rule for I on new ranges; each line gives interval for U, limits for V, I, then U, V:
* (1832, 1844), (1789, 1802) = 1.07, 2.44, 2.13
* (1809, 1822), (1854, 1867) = 0.96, 2.31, 2.49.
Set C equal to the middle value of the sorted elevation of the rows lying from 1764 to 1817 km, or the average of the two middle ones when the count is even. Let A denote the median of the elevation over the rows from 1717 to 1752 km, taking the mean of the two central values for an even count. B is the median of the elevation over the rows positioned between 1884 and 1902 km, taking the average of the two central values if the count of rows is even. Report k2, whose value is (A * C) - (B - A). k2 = 73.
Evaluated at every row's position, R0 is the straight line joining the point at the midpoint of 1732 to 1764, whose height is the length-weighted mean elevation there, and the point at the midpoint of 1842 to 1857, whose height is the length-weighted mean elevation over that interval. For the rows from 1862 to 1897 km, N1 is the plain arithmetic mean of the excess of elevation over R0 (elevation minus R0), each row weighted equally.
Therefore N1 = -0.2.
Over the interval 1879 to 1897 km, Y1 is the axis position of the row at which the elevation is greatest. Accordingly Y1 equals 1890.5 km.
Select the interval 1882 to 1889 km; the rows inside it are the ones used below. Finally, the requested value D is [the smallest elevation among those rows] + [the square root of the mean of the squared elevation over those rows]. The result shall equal 21.1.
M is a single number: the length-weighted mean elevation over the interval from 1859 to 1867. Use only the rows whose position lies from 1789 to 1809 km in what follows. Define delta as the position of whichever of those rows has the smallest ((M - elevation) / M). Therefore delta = 1805.5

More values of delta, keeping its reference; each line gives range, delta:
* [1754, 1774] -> 1763.0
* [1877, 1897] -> 1890.5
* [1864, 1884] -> 1868.0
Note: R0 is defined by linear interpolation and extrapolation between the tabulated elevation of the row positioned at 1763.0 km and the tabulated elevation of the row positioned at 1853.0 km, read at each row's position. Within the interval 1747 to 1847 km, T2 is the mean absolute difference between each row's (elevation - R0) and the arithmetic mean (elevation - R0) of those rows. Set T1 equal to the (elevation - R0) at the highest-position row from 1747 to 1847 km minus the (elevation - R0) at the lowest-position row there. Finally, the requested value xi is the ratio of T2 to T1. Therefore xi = 2.7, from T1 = 0.5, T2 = 1.4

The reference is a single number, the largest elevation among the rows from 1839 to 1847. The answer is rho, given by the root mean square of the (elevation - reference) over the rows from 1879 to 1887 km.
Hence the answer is 0.8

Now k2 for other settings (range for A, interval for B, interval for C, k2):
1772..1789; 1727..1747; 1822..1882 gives 56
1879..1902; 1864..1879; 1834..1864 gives 112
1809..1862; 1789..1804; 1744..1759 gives 100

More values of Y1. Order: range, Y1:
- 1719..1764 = 1750.5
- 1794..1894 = 1868.0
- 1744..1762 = 1750.5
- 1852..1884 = 1868.0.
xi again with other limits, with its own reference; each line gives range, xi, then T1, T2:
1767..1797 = -0.5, -1.8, 0.9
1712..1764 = 0.6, 0.7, 0.5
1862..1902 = -0.7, -0.8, 0.6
